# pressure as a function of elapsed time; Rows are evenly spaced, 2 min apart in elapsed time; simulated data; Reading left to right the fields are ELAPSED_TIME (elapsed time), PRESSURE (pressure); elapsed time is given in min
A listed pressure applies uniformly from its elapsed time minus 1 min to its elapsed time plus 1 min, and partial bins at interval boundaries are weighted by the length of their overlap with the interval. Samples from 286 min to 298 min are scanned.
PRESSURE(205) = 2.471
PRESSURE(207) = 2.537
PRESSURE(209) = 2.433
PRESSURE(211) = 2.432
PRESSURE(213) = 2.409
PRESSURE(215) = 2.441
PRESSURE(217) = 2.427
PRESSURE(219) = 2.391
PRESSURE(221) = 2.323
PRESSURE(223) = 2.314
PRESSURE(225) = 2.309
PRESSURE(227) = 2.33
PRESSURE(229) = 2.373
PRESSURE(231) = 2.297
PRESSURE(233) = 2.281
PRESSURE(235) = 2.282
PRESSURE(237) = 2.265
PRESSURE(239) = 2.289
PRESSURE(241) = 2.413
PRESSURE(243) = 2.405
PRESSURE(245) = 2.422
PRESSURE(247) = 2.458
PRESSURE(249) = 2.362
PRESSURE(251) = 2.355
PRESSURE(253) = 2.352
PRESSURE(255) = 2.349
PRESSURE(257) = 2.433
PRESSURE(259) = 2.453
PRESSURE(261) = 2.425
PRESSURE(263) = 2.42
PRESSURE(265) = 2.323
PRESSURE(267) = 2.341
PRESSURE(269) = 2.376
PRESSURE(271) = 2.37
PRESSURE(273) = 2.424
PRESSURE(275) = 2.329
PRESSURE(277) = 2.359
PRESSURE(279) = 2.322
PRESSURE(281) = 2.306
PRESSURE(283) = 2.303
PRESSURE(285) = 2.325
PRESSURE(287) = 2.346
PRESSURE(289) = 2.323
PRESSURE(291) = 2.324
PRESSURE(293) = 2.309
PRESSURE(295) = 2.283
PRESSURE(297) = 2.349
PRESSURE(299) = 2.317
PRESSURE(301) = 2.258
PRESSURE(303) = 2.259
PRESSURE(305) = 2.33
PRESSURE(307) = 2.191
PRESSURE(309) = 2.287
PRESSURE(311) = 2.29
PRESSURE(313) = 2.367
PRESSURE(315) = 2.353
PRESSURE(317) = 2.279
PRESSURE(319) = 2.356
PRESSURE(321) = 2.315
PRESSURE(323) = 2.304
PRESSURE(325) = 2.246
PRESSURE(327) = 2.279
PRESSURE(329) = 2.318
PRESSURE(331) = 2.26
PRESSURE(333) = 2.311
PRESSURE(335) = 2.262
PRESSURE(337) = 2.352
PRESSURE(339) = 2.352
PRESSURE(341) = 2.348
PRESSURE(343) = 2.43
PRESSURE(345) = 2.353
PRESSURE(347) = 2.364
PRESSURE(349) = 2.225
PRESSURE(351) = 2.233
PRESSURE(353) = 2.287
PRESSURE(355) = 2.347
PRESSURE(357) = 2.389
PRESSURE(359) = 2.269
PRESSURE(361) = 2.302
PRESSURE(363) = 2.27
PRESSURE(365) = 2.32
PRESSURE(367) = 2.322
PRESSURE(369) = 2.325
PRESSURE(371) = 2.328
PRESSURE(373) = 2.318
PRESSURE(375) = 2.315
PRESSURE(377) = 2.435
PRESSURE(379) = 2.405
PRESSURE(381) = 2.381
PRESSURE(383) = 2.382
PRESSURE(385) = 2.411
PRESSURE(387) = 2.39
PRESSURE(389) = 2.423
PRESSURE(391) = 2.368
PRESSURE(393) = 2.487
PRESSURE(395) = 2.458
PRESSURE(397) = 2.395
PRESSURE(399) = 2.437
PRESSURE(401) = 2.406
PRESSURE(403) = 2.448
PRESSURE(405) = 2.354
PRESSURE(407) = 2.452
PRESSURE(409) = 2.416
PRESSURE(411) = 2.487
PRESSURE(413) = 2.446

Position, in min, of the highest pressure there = 297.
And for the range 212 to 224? 215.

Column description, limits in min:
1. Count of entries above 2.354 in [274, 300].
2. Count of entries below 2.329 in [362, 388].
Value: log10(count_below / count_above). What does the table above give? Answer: 0.8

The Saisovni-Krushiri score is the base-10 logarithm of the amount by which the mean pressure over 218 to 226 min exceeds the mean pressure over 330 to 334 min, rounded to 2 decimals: -1.31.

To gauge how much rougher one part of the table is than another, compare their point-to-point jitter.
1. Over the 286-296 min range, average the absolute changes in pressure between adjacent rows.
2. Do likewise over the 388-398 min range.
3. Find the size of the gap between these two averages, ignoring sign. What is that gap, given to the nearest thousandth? 0.050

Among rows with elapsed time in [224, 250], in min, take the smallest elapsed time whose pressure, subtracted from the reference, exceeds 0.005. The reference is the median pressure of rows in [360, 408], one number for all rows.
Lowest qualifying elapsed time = 225 min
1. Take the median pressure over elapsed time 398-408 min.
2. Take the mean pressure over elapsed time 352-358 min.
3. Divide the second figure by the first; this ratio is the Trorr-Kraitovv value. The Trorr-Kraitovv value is 0.961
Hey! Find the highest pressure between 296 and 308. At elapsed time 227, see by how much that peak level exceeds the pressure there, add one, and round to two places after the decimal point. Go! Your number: 1.02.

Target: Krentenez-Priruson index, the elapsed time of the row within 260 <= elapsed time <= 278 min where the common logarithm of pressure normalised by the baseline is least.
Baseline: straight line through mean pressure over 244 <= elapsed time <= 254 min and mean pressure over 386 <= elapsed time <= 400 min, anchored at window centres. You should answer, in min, 265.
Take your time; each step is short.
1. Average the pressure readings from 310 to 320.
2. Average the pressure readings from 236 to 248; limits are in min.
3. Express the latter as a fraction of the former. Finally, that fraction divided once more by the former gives 0.438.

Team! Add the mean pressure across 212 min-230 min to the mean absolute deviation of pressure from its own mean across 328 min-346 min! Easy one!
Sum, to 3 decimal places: 2.408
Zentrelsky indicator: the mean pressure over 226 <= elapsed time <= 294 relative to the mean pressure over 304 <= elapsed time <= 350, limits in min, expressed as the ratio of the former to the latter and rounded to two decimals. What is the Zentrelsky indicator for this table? 1.02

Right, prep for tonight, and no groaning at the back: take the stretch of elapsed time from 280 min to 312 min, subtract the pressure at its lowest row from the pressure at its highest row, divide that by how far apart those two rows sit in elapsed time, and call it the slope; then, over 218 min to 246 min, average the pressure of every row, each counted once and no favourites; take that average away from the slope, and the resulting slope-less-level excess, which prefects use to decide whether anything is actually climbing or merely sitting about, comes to -2.34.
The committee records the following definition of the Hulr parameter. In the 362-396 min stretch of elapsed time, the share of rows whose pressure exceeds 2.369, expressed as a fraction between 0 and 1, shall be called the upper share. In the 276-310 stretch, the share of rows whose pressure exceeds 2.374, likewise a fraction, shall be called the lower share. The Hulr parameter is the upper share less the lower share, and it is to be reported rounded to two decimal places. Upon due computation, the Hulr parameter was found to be 0.53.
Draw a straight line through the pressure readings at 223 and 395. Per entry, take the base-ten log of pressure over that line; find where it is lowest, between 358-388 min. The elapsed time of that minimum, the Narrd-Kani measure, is 363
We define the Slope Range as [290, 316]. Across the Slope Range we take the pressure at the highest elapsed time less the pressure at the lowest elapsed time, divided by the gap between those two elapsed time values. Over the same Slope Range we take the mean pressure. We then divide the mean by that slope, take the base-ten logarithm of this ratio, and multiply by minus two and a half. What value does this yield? -8.2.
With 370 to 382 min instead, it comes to -6.6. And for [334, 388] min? -7.4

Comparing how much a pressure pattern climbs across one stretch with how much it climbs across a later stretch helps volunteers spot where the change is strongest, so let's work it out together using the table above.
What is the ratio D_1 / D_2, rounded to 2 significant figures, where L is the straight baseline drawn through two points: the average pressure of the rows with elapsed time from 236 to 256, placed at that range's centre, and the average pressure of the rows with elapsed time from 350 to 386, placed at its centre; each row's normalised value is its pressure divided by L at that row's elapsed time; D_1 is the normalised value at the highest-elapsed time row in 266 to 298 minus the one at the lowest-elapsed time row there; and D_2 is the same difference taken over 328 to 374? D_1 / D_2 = 1.4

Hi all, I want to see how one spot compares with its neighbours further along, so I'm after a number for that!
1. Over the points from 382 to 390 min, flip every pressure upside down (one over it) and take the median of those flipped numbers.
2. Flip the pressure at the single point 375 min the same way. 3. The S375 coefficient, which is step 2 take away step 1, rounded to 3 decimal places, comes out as 0.015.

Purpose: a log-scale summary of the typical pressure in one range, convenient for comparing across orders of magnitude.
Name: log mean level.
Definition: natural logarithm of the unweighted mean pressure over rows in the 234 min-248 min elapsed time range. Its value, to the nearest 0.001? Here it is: 0.860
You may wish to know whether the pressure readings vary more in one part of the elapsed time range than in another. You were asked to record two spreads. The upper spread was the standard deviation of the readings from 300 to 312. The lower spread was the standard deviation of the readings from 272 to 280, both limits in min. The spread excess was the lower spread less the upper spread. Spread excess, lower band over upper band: 0.00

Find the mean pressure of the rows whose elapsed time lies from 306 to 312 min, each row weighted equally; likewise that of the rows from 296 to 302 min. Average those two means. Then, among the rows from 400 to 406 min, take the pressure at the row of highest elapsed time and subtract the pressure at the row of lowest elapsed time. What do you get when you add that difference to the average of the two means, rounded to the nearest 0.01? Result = 2.23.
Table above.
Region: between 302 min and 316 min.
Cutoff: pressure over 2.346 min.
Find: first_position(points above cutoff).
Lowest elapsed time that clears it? 313 min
